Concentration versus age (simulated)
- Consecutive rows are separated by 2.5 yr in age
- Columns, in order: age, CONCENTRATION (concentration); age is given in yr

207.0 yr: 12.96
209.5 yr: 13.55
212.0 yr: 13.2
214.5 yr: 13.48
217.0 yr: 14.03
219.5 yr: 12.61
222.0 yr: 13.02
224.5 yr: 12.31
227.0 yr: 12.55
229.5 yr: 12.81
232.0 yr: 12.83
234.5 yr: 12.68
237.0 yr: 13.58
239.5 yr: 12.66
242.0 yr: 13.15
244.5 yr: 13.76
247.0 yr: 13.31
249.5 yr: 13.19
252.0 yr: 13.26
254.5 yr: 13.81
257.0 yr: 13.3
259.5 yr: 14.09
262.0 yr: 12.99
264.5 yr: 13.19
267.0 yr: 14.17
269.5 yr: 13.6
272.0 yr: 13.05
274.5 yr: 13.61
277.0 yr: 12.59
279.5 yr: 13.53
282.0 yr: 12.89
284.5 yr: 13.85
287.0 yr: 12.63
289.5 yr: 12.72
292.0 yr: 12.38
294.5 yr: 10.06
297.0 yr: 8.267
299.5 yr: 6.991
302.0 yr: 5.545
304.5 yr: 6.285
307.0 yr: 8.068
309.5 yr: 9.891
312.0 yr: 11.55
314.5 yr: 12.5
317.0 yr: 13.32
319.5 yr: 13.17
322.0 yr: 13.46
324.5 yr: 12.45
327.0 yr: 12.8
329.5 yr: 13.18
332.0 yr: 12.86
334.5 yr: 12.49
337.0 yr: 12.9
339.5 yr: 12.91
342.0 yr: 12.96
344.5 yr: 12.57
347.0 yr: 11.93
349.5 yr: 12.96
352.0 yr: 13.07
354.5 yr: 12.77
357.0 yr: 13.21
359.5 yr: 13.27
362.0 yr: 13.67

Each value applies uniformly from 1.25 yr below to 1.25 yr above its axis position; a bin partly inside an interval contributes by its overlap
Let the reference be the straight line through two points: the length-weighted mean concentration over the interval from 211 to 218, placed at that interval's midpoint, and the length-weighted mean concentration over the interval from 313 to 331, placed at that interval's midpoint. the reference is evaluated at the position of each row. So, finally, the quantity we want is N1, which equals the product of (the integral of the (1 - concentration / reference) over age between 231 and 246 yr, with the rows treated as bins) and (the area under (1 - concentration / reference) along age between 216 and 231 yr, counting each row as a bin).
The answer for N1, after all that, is 0.25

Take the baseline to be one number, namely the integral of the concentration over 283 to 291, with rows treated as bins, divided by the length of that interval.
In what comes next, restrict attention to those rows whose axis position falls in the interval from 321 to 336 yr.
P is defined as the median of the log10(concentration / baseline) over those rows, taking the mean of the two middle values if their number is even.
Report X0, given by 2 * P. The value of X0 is -0.01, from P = -0.01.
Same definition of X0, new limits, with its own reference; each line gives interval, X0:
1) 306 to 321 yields -0.07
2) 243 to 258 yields 0.02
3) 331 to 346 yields -0.01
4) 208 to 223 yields 0.02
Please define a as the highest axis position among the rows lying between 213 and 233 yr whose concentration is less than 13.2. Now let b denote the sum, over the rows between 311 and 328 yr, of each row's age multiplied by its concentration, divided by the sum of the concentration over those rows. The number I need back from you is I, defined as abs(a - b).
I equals 87.6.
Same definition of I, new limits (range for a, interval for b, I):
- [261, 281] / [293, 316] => 28.4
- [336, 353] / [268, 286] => 75.0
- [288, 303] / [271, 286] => 23.7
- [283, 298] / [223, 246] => 62.3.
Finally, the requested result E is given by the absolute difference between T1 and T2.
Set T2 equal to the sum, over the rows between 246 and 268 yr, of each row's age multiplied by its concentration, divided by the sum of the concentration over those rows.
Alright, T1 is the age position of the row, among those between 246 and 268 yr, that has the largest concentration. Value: 9.9 yr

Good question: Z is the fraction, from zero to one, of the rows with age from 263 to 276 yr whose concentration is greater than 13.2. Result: 0.60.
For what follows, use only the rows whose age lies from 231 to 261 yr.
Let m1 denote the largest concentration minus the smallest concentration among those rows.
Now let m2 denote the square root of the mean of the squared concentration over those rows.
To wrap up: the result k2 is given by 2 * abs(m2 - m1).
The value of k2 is 23.8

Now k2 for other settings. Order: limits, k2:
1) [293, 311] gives 7.0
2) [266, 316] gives 5.8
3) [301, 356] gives 8.2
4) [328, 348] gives 23.0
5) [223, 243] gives 23.1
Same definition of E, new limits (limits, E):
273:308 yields 3.8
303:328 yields 5.0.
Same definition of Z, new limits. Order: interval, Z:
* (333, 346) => 0.00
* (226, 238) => 0.20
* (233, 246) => 0.40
